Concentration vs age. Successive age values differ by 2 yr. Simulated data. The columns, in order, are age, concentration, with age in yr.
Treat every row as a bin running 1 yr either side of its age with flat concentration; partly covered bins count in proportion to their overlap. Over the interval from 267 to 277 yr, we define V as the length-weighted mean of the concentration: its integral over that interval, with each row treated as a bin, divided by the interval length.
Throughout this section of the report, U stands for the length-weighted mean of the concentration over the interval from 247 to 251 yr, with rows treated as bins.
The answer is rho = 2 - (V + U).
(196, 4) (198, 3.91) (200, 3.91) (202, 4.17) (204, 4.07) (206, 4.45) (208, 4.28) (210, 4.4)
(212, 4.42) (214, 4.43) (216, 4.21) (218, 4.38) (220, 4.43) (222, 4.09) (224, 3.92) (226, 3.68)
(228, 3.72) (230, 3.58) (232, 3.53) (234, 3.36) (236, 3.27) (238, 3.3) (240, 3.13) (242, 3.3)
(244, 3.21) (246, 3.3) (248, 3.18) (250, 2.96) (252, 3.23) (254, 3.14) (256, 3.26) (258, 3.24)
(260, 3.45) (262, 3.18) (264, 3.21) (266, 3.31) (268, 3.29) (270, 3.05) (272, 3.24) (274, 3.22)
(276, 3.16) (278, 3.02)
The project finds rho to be -4.26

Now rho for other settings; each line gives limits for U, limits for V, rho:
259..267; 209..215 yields -5.70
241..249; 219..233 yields -5.10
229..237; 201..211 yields -5.71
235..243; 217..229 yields -5.29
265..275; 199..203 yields -5.26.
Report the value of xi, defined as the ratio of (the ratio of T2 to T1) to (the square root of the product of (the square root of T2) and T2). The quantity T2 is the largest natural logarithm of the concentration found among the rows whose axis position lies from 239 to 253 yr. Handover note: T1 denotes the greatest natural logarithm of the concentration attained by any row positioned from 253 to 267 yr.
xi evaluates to 0.84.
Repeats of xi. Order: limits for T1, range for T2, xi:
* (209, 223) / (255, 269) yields 0.71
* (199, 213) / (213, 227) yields 0.74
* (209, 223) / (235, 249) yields 0.70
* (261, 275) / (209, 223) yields 0.92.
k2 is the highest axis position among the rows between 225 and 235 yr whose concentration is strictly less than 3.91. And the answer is 234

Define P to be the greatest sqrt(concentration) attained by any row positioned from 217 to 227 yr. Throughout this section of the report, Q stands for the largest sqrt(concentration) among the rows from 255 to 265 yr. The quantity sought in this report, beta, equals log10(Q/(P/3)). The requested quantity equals 0.42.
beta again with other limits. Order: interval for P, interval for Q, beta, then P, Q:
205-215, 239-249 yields 0.41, 2.11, 1.82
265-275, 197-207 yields 0.54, 1.82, 2.11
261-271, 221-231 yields 0.52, 1.82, 2.02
